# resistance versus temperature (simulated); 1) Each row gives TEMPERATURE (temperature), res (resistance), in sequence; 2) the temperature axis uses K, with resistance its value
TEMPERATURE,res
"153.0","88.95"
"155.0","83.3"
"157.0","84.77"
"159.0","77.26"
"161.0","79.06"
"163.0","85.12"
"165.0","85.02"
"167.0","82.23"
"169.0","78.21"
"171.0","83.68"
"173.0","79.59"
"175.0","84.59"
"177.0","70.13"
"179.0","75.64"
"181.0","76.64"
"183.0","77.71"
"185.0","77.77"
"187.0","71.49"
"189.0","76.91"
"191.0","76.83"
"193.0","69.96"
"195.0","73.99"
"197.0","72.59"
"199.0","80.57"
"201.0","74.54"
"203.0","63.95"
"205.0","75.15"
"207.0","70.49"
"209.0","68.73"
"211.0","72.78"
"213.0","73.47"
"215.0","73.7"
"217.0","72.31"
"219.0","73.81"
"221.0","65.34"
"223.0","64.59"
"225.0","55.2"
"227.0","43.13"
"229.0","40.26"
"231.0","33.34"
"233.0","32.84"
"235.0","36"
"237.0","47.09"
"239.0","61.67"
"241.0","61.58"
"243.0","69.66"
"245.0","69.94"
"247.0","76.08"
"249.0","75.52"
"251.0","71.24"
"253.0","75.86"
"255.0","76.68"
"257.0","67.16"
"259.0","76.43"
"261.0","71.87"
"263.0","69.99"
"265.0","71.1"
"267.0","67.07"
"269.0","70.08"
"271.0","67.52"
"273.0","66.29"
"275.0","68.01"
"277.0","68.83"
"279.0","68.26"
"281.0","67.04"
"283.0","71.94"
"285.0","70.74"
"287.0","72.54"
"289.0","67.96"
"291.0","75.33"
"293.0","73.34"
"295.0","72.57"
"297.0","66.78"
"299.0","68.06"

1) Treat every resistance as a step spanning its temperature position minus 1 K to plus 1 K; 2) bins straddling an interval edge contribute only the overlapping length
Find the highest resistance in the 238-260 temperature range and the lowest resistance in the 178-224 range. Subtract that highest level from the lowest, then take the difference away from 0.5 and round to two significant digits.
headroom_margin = 13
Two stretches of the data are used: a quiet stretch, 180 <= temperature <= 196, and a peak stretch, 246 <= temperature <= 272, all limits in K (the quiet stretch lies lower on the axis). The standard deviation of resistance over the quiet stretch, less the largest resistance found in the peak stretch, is -74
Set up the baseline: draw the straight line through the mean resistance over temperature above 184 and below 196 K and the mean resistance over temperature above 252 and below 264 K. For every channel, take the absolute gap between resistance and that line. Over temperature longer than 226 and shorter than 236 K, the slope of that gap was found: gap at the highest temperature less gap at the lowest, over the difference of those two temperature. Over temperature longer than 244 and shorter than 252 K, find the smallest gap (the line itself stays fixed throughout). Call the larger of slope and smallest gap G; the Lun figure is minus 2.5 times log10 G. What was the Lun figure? -0.7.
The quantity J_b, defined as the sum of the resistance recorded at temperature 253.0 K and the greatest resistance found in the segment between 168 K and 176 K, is 160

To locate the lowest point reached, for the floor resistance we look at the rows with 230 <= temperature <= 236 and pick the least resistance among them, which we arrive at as 32.84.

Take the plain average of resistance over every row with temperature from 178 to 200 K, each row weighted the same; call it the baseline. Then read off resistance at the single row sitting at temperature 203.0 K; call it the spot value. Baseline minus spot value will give 12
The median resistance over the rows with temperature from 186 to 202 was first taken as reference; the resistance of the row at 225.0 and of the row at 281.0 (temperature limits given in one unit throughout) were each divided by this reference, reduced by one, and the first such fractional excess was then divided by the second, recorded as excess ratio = 3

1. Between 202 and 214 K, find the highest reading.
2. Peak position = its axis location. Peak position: 205.0 K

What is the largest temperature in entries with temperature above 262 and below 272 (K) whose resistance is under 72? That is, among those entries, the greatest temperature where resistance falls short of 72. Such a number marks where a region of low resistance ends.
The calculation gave 271.0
